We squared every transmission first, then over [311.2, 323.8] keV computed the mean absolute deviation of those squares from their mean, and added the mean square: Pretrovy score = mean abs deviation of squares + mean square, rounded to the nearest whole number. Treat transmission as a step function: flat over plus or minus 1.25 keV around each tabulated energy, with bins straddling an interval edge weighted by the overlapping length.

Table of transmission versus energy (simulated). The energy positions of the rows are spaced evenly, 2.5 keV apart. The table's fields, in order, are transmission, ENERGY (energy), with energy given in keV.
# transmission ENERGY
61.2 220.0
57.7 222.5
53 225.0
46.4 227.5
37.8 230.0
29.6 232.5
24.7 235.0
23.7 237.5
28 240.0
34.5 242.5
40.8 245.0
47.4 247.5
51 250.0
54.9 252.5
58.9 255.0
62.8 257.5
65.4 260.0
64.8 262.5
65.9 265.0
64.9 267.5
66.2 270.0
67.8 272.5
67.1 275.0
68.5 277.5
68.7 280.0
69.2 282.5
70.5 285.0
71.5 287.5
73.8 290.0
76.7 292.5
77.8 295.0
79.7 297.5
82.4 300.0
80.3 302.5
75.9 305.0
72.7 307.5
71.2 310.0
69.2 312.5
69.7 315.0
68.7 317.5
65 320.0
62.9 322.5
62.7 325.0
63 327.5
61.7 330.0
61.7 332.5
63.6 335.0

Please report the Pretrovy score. 4845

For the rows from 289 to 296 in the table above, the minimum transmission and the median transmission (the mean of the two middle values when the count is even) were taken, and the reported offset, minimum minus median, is -3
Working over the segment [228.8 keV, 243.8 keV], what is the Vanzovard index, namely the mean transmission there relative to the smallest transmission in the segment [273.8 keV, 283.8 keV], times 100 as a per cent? 44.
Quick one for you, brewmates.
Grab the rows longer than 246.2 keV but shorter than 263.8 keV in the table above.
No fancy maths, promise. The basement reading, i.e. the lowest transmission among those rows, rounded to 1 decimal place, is 47.4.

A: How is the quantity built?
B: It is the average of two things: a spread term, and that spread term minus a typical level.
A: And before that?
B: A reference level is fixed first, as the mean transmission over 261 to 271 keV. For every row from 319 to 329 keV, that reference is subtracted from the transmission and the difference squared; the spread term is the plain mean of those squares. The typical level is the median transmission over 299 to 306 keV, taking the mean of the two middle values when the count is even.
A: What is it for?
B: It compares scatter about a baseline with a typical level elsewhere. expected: -35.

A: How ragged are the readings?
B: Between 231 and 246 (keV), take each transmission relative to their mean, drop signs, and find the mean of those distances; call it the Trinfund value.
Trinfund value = 5.0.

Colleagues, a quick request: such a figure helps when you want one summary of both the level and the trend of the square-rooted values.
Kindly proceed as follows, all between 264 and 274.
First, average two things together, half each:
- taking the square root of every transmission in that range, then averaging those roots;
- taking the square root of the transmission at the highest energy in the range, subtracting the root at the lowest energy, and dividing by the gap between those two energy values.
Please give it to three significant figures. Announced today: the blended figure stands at 4.08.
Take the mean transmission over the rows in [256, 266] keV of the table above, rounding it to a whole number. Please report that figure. 65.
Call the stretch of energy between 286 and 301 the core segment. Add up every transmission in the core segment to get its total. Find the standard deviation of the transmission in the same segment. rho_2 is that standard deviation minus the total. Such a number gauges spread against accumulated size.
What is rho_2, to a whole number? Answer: -458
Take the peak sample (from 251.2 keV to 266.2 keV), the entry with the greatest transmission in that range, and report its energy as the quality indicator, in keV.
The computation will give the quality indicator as 265.0 keV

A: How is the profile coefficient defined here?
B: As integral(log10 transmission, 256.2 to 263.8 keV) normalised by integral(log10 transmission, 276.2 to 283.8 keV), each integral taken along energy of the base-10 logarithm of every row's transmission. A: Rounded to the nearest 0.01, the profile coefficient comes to 0.98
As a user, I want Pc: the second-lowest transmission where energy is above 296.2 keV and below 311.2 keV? 72.7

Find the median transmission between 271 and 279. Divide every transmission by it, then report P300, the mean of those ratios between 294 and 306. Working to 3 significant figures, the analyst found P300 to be 1.17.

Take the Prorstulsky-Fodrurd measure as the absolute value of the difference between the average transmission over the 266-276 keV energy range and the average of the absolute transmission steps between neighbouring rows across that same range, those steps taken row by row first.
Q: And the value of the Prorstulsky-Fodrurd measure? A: 65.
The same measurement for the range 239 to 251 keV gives 35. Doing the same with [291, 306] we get 76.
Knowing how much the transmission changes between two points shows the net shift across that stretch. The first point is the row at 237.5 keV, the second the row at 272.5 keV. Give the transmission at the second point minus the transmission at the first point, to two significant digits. 44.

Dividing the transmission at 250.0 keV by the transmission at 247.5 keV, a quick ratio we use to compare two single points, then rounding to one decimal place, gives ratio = 1.1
